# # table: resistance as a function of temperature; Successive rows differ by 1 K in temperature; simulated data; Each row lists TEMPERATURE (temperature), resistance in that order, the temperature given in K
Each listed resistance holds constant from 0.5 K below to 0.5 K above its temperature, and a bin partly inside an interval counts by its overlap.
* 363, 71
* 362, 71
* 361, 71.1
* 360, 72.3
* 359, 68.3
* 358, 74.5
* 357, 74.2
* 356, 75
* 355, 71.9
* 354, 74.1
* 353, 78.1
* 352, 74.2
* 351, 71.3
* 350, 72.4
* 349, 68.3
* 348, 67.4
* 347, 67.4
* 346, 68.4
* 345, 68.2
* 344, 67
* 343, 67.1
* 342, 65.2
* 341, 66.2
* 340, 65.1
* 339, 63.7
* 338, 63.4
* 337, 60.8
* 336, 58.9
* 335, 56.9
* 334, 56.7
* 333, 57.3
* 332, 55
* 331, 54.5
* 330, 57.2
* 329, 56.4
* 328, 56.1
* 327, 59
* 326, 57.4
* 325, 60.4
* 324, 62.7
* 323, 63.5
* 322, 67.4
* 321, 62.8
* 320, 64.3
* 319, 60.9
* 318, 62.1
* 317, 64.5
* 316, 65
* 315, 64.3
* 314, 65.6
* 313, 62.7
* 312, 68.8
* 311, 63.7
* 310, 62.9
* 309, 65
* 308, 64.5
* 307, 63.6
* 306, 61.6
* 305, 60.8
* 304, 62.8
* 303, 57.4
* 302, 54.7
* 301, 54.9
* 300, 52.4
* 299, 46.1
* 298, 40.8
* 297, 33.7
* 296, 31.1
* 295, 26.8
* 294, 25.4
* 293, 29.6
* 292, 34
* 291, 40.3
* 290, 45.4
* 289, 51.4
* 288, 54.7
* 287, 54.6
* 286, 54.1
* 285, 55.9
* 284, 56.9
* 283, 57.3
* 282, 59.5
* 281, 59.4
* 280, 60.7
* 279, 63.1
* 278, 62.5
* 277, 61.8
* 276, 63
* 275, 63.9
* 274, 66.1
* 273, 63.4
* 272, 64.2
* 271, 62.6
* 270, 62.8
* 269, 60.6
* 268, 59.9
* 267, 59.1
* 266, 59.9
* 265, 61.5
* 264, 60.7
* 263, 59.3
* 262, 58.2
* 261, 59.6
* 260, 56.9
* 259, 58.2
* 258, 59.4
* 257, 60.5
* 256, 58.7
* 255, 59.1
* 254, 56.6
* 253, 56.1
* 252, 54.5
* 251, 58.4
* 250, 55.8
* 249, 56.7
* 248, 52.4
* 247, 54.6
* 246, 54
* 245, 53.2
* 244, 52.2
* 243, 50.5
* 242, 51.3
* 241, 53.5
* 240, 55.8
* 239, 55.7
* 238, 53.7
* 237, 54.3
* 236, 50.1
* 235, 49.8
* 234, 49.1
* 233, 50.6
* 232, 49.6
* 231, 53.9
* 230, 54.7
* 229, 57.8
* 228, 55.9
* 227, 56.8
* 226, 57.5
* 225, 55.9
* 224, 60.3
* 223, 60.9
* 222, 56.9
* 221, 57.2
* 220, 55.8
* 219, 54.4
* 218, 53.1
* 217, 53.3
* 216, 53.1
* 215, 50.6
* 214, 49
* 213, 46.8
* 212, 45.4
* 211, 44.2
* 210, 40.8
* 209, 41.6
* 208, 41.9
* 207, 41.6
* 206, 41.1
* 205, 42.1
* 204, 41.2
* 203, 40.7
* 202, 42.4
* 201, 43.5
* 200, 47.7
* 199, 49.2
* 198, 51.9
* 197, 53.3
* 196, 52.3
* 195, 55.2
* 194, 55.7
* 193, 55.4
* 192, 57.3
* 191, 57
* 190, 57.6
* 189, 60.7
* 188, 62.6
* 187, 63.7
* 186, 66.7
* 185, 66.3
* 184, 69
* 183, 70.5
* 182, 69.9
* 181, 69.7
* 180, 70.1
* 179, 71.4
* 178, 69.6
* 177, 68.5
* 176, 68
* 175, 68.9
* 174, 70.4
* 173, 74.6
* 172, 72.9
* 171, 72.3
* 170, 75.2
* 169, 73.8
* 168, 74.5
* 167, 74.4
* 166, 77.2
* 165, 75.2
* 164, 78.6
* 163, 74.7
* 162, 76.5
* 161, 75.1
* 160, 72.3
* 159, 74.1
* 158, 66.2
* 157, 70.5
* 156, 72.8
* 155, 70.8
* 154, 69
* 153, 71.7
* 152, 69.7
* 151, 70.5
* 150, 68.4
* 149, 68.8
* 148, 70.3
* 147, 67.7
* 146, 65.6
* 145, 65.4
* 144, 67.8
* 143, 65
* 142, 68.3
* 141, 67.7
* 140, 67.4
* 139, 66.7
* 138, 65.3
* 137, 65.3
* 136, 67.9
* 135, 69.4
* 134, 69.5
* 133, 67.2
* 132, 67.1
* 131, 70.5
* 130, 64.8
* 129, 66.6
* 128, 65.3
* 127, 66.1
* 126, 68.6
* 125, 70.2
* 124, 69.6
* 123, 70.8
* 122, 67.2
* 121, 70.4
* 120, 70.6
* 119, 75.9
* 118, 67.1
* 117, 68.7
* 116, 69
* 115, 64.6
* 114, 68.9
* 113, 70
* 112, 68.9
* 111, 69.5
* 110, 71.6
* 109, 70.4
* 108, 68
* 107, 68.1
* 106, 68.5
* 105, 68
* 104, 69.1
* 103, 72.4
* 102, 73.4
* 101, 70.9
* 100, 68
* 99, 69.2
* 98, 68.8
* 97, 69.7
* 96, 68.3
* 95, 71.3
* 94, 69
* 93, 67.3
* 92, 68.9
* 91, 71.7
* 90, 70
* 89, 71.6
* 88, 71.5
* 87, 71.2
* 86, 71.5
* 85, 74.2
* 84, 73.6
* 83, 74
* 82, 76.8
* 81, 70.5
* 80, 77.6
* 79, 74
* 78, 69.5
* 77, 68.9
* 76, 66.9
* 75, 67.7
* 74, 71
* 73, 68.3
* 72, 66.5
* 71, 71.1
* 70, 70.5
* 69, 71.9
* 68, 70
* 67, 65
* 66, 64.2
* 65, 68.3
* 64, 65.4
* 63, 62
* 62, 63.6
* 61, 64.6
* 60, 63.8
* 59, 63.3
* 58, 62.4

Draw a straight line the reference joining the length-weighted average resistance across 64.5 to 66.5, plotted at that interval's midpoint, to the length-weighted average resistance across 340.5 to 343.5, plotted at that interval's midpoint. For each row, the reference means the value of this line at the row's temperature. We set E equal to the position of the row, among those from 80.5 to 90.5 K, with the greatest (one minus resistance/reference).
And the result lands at 90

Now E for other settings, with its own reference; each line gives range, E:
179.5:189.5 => 189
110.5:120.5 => 115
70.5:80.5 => 72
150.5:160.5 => 158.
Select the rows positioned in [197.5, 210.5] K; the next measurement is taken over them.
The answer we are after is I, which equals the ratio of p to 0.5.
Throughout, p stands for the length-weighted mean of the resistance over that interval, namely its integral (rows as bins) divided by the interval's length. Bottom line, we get 87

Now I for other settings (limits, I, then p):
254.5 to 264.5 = 118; 59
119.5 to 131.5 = 137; 68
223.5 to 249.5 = 108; 54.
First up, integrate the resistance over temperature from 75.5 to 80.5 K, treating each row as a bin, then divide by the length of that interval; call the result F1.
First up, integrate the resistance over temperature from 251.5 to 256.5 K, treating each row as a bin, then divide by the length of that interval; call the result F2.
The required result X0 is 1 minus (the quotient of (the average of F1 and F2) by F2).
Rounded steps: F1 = 71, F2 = 57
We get -0.13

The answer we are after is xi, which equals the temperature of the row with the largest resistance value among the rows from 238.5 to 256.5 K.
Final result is 255 K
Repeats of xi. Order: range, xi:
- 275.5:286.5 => 279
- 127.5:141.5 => 131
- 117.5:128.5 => 119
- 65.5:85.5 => 80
